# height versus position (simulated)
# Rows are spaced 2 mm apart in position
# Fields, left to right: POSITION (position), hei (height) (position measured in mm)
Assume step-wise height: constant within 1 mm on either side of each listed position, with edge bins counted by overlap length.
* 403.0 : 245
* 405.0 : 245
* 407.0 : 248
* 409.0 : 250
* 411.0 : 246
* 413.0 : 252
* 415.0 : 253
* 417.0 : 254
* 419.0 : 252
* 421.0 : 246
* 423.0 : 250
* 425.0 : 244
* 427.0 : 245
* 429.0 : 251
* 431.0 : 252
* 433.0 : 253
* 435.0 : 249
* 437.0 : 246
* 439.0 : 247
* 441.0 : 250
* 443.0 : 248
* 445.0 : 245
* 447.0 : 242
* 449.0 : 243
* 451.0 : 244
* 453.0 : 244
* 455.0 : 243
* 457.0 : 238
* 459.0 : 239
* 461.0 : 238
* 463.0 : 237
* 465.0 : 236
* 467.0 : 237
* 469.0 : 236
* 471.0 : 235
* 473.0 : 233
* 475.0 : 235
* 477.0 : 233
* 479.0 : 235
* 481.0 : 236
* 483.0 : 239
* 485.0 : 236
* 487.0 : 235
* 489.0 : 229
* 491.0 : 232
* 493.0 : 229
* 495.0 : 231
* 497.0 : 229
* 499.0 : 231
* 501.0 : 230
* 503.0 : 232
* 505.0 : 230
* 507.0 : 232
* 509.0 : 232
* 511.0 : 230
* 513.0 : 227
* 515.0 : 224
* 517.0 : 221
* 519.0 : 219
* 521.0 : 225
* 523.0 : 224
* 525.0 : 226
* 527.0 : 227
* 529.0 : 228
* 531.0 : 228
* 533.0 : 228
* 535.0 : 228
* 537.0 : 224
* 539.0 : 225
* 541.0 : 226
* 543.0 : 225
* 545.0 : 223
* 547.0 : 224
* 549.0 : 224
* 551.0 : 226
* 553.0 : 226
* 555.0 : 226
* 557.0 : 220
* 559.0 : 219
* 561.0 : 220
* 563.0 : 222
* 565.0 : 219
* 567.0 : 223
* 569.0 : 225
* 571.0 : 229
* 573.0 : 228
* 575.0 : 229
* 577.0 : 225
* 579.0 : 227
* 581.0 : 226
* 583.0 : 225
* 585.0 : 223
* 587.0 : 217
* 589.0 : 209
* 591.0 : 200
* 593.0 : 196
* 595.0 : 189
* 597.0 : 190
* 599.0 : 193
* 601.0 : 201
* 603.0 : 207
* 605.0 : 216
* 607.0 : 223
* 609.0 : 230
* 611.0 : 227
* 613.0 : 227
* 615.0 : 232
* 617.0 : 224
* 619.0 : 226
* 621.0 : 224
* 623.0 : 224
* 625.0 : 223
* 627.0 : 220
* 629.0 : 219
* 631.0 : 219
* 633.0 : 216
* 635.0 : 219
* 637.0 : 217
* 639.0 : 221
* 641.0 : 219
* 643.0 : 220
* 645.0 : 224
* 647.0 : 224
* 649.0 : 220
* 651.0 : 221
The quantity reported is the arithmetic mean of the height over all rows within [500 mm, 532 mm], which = 227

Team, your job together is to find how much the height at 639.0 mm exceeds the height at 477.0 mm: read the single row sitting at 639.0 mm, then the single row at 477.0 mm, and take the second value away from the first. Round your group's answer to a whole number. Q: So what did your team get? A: -12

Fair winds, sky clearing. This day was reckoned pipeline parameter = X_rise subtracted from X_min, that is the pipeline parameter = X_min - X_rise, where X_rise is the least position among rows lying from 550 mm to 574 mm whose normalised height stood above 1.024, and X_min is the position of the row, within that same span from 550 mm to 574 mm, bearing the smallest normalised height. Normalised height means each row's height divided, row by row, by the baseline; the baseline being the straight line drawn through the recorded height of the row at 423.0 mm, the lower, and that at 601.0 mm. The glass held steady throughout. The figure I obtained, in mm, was 8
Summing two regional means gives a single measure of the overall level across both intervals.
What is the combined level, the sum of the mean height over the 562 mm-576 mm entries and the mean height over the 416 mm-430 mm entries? 474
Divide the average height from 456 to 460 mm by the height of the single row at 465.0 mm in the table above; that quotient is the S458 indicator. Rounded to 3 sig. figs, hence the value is 1.01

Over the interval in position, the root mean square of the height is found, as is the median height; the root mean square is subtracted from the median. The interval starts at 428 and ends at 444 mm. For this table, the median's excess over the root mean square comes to 0.0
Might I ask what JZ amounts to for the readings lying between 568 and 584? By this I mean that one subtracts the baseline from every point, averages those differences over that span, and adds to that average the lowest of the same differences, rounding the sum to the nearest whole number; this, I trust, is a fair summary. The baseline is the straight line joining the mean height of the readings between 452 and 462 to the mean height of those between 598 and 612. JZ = 12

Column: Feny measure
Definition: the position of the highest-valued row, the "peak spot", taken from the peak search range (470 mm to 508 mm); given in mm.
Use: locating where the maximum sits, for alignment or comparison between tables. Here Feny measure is 483.0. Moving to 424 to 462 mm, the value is 433.0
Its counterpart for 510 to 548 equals 511.0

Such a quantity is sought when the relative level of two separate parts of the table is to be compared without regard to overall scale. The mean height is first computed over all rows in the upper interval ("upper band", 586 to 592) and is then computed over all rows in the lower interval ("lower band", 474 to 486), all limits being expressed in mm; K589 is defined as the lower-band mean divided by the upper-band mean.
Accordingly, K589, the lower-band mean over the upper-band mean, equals 1.13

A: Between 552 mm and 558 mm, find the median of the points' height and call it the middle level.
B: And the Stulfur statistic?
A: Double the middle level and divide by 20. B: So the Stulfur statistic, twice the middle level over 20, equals 22.6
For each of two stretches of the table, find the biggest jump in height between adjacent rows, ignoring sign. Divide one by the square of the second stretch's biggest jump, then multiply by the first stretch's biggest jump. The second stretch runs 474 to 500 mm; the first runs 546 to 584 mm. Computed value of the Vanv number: 0.17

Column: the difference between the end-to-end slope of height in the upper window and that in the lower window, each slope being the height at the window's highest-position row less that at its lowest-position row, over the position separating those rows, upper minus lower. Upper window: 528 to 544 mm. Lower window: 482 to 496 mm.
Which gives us 0.5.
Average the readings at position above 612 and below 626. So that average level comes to 226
